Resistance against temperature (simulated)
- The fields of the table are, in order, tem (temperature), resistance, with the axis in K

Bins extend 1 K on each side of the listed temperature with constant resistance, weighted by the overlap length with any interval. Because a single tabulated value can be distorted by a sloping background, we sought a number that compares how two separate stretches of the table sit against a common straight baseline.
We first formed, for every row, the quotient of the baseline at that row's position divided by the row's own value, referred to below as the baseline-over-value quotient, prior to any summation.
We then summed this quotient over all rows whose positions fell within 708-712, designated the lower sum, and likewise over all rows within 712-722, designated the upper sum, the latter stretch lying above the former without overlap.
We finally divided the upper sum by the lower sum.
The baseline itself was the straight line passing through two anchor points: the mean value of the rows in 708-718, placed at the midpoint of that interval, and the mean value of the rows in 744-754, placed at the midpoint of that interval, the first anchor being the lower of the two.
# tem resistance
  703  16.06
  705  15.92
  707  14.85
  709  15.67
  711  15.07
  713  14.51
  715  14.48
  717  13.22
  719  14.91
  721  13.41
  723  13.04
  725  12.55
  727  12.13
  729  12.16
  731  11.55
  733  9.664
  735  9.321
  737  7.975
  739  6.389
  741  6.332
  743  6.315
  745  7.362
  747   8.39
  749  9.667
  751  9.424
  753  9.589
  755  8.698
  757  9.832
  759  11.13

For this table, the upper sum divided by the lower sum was 2.5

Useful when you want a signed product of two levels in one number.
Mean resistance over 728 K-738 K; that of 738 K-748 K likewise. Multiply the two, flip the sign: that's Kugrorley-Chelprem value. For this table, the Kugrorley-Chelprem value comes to -71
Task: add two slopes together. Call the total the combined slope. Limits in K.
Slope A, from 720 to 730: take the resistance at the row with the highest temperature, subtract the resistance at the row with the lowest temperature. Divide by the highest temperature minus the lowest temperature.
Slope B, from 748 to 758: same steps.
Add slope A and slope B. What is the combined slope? -0.1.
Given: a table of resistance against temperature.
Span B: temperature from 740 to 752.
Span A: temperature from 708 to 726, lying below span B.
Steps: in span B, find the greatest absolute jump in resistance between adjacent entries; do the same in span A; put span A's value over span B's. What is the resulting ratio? 1.32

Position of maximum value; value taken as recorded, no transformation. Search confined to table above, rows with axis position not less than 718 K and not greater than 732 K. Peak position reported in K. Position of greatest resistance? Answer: 719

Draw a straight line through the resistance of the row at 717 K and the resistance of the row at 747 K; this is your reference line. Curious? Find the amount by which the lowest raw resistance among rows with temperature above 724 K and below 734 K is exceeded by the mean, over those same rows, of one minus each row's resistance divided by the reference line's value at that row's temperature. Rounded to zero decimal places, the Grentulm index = -10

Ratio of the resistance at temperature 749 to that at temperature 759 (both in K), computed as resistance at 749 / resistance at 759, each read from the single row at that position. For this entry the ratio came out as 0.87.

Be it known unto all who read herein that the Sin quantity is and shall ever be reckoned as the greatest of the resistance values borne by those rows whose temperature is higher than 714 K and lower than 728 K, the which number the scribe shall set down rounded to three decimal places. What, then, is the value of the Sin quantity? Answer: 14.910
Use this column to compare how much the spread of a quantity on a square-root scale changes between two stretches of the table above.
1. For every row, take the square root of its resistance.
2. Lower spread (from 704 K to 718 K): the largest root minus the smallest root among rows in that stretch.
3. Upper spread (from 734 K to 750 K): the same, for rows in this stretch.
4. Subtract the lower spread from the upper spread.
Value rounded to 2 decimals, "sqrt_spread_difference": 0.24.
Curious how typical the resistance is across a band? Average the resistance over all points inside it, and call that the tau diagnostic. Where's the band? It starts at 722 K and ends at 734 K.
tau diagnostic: 12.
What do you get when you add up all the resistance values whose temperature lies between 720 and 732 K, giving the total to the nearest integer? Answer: 75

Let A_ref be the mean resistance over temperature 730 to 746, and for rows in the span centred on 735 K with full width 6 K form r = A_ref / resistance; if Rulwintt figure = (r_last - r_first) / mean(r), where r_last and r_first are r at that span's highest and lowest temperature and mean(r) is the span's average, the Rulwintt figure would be 0.20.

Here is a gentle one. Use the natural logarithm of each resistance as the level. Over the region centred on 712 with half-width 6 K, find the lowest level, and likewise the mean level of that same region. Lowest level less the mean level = -0.10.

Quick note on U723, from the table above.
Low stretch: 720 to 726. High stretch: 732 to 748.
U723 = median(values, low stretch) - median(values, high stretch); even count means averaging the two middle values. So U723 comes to 5.4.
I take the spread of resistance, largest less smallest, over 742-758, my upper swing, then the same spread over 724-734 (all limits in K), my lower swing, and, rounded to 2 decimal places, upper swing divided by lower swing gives 1.22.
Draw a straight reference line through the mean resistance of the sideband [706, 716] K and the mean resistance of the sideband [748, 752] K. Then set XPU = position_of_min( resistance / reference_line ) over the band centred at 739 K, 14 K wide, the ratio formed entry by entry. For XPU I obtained 739 K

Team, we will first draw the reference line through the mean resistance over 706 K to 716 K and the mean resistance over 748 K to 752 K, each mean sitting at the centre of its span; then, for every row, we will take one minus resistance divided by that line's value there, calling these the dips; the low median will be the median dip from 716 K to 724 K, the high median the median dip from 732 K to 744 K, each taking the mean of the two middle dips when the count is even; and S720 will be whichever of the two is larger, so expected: 0.348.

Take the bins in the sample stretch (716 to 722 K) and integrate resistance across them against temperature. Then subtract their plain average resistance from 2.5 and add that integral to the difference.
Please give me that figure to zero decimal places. 72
